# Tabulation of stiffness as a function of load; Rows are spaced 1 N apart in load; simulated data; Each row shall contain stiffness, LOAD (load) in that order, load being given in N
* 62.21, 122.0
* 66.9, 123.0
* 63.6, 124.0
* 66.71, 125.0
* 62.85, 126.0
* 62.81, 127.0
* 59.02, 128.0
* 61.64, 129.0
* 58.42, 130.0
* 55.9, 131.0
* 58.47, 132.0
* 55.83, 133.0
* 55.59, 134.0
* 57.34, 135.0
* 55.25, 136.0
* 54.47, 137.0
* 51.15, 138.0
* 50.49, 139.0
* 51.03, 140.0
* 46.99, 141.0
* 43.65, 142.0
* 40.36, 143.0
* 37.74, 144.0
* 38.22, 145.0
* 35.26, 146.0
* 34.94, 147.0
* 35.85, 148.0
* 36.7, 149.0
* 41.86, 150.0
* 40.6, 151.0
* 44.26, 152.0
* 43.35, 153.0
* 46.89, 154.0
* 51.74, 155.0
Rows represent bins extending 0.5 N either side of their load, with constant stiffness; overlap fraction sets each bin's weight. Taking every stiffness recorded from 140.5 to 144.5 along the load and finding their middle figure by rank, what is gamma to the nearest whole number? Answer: 42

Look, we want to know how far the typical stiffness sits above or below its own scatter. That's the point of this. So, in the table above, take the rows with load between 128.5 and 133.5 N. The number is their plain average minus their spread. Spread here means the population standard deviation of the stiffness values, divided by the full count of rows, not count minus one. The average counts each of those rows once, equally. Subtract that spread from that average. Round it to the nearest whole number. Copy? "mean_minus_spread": 56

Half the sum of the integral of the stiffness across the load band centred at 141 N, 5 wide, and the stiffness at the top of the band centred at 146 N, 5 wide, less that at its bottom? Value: 115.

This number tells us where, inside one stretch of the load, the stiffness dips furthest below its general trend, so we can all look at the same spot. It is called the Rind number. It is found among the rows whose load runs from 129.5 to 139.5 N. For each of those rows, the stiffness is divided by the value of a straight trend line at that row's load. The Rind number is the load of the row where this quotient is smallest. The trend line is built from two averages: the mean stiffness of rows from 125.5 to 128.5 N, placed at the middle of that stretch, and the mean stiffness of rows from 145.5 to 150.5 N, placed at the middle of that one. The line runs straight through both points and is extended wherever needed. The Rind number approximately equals 131.0 N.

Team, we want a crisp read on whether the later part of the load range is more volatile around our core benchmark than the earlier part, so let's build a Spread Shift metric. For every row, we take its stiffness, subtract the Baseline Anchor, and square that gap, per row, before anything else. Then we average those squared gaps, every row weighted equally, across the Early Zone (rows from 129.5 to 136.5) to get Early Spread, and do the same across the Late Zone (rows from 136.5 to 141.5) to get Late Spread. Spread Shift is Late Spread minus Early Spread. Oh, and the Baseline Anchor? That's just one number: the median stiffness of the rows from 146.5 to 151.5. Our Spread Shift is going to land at -196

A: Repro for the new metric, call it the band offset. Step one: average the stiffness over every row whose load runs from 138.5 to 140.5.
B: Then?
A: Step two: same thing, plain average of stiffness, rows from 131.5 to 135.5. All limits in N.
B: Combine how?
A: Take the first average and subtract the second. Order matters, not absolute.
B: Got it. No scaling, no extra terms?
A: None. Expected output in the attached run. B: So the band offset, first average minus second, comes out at -6.0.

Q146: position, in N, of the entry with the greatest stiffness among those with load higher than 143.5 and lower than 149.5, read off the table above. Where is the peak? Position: 145.0 N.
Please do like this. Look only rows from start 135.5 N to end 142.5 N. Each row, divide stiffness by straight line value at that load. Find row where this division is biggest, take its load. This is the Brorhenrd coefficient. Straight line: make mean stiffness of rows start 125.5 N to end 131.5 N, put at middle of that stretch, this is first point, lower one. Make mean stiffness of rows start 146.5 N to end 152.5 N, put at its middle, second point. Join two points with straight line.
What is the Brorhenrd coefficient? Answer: 137.0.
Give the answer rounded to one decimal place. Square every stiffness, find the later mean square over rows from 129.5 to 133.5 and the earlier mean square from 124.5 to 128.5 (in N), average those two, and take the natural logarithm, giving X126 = 8.2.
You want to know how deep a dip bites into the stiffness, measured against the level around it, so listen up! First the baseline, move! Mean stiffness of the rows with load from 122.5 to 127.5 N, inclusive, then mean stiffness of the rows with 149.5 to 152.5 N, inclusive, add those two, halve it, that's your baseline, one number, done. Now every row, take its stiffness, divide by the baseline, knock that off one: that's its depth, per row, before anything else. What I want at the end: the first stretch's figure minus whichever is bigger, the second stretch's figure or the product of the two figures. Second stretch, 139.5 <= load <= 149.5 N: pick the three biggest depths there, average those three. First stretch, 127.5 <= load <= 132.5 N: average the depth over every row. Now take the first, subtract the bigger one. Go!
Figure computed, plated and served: -0.44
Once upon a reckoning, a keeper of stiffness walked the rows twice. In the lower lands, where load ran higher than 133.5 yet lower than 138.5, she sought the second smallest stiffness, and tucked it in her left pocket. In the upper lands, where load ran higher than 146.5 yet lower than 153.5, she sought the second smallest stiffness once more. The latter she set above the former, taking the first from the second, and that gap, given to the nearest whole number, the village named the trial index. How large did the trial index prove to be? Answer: -19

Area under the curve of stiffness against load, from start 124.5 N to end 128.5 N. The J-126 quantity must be 251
